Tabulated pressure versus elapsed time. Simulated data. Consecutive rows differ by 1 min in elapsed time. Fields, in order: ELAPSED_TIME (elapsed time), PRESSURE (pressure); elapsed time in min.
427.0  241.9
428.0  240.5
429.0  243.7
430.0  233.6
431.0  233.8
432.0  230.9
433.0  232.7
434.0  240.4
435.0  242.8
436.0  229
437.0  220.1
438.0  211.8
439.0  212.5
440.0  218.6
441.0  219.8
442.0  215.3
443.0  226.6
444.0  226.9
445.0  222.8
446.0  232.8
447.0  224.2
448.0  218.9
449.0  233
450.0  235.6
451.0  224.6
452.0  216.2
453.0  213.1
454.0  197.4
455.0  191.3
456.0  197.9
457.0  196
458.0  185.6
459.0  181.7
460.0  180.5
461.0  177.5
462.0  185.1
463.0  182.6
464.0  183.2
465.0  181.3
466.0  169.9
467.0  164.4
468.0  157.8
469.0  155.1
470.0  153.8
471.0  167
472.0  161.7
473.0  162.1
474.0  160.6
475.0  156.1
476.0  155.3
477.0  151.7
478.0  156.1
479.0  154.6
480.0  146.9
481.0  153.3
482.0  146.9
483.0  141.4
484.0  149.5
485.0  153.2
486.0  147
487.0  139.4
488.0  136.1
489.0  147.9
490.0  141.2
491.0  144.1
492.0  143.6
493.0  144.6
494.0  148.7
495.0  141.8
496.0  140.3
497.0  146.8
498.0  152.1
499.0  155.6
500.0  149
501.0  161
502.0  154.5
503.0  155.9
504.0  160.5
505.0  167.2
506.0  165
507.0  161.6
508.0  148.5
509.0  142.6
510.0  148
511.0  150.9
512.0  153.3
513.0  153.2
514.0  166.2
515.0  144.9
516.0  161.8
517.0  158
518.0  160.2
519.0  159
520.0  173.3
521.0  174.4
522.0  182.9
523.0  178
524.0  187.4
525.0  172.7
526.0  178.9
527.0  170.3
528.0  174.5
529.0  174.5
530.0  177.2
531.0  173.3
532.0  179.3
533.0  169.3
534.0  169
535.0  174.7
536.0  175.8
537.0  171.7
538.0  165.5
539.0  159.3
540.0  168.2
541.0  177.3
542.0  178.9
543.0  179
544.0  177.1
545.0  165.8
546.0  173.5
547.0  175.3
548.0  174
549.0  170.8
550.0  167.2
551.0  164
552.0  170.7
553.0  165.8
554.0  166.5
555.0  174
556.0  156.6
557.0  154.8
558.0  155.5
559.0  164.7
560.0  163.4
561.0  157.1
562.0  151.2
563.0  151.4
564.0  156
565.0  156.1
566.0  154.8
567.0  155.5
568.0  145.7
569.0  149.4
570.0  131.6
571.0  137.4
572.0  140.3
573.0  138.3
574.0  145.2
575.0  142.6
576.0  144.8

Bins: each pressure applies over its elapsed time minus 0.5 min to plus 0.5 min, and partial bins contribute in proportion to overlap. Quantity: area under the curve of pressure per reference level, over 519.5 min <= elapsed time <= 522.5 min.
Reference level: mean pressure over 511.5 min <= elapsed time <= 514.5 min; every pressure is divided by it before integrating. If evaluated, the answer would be 3.37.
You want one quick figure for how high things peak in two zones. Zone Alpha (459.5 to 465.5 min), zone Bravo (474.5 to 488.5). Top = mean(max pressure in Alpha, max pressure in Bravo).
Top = 171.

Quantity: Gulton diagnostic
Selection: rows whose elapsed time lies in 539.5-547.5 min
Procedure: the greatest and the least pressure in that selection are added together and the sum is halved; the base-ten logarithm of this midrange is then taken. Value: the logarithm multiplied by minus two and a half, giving -5.59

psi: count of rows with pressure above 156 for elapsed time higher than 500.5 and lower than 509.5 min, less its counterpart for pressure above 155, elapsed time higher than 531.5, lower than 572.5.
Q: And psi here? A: -27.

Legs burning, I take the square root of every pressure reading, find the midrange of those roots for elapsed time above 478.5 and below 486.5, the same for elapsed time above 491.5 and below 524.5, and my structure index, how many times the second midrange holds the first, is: 1.05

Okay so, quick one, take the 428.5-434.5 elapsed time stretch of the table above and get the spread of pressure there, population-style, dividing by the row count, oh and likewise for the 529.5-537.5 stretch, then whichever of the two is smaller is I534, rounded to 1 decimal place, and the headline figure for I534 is 3.4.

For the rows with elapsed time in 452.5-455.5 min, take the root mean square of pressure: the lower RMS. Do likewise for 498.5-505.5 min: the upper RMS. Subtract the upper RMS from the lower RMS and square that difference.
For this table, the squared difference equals 1853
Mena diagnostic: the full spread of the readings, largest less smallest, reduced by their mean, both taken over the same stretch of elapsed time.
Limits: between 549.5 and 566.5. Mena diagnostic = -138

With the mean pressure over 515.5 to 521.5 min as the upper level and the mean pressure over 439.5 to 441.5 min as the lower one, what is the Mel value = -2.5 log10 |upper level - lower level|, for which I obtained -4.3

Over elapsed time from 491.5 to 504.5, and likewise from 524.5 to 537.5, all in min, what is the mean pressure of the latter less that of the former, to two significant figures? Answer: 24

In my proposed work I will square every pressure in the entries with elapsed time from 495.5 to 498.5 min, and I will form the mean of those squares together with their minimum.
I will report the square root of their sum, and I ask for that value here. 203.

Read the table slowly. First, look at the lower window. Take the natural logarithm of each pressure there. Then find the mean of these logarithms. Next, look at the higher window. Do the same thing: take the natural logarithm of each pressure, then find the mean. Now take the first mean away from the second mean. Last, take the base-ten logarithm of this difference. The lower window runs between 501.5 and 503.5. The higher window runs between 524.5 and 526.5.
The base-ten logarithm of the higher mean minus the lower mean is -0.90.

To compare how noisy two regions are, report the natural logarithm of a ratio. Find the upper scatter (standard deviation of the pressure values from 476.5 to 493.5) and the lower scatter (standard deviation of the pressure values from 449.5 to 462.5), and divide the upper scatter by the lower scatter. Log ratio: -1.2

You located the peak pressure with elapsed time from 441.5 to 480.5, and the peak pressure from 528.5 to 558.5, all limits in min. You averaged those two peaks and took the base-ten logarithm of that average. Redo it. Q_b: 2.32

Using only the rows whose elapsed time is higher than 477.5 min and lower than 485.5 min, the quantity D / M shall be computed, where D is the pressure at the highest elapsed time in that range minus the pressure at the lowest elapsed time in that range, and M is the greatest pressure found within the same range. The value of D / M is -0.019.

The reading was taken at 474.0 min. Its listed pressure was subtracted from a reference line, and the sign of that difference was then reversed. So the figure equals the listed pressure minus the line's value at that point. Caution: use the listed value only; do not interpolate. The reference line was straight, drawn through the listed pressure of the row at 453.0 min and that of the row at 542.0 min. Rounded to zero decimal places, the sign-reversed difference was -44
